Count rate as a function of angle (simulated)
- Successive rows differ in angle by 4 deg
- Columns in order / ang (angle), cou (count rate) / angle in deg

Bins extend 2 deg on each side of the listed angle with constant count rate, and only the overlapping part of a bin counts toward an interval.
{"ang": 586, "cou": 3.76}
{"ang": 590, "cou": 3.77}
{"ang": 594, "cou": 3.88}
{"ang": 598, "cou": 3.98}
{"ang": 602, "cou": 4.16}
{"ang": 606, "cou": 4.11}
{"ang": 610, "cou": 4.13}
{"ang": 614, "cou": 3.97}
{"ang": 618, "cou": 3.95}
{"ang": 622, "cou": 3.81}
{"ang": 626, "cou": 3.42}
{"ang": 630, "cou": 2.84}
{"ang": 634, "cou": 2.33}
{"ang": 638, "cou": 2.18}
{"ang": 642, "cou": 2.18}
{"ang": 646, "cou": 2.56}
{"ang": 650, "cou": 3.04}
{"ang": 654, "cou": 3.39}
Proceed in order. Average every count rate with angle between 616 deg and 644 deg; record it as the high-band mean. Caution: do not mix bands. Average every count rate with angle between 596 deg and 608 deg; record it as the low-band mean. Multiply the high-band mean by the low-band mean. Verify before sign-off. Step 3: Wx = 12.1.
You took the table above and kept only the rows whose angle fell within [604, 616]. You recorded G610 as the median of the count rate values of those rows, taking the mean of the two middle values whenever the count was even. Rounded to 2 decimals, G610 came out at 4.11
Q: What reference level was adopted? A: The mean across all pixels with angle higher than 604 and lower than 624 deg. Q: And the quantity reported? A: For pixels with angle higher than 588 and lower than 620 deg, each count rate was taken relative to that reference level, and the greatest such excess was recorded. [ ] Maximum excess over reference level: 0.17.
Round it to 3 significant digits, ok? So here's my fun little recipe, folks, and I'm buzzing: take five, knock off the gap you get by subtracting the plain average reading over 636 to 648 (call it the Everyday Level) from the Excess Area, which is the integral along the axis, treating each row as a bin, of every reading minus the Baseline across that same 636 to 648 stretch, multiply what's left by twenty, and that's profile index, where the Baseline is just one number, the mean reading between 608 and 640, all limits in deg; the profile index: 391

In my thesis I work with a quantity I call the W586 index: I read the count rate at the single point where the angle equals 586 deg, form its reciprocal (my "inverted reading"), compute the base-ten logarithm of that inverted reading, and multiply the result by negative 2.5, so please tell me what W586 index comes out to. 1.44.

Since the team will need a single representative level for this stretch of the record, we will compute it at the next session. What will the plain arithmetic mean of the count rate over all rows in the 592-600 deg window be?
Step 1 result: 3.93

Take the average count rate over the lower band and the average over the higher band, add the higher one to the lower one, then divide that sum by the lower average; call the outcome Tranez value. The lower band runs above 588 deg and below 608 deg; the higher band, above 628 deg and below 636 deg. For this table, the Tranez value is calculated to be 1.65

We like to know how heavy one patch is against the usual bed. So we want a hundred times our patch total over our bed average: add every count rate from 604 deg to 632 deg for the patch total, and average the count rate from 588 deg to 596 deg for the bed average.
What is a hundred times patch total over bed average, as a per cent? 686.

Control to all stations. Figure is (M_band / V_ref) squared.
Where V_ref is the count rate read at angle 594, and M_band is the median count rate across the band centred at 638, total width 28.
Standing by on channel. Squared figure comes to 0.44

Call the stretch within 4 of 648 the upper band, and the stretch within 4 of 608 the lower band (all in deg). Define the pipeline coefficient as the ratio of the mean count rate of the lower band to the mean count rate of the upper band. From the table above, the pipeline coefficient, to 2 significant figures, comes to 1.5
